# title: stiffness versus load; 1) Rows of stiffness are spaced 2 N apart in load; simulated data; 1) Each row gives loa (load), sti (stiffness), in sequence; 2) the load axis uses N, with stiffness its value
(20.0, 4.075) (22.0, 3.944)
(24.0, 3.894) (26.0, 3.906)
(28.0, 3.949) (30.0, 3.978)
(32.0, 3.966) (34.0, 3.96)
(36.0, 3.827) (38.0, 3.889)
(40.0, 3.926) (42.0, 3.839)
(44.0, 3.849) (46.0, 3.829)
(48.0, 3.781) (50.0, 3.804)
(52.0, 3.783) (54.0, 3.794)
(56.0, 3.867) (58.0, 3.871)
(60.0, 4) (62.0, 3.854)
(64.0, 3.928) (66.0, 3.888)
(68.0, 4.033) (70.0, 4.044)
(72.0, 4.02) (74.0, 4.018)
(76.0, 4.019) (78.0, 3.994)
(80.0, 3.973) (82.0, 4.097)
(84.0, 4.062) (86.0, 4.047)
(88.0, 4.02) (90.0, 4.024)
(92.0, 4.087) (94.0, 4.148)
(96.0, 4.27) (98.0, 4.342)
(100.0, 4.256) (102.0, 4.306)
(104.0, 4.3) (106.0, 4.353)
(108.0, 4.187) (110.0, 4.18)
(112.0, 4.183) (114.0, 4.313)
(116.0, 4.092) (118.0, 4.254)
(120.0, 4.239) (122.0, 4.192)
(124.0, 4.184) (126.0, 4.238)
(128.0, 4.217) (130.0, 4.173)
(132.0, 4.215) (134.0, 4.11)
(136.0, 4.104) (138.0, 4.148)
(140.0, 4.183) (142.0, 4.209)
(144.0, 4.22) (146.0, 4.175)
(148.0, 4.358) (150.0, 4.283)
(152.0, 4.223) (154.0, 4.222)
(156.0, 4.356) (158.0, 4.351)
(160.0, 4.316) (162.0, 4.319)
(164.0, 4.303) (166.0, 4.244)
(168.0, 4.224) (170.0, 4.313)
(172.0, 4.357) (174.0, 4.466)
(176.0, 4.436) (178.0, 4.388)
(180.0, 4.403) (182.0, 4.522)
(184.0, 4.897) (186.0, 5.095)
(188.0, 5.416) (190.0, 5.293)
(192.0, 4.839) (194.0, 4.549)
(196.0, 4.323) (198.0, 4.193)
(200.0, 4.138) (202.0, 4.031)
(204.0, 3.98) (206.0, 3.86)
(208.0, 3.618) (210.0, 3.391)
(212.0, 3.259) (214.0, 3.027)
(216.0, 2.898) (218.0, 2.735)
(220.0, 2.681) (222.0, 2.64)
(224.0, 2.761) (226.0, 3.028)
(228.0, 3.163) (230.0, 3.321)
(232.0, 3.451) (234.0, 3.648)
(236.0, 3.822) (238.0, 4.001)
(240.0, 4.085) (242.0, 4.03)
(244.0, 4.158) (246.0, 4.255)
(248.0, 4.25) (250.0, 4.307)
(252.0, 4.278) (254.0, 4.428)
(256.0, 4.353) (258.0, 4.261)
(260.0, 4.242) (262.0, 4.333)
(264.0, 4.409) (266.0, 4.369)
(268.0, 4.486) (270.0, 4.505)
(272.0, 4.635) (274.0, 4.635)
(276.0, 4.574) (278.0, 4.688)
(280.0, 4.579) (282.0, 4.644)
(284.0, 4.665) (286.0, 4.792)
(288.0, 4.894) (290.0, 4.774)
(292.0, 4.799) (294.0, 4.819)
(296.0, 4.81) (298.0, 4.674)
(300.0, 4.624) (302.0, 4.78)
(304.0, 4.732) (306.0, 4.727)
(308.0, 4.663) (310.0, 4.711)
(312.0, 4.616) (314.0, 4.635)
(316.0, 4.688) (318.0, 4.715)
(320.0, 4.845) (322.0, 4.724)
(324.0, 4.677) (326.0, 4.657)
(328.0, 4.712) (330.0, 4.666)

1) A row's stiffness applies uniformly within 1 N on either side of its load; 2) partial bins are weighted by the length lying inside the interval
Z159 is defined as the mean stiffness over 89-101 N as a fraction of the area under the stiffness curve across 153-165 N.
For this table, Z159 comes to 0.081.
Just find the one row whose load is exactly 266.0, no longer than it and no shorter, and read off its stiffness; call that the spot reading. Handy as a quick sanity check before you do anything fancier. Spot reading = 4.369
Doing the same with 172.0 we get 4.357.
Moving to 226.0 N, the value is 3.028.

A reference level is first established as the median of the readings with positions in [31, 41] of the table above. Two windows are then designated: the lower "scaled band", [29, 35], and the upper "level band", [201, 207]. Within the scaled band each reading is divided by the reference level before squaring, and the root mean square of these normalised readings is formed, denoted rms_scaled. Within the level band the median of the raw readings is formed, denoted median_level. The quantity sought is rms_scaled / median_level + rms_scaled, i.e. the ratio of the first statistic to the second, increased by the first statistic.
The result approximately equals 1.26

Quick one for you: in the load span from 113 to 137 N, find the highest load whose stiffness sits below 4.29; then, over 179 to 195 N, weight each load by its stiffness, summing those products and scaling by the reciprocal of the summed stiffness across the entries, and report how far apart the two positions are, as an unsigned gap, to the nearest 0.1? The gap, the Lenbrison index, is 51.1 N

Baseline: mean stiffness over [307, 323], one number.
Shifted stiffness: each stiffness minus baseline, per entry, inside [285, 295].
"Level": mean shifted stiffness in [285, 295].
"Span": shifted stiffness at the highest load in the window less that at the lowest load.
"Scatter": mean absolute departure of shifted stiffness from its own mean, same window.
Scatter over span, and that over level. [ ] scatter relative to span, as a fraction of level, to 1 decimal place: 10.4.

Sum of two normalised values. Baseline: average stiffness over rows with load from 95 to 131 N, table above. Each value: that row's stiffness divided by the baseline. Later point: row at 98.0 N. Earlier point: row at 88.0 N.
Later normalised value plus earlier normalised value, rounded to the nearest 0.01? 1.97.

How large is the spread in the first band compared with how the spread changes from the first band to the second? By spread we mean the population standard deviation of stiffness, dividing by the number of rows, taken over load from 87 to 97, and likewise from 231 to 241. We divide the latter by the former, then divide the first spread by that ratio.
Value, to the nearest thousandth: 0.037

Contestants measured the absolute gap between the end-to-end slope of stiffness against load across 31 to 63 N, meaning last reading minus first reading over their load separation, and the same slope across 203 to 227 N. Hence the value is 0.040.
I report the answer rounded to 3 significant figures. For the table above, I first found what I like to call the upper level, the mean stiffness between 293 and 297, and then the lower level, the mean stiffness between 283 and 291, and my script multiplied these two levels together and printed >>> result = 23.0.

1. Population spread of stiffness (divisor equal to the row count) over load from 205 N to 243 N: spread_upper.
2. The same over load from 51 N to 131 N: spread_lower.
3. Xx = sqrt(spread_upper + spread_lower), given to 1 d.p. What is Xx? 0.8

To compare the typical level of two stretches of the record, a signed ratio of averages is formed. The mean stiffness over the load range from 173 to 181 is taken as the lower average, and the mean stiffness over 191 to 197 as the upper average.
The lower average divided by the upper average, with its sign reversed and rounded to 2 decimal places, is -0.97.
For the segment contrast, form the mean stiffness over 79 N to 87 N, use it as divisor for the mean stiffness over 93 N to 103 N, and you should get 1.05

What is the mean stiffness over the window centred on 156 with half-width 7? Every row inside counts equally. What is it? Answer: 4.30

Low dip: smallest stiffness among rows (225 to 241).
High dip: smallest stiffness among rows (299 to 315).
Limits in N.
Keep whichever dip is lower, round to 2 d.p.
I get 3.03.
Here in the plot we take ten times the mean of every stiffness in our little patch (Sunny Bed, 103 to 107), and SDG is 43.3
